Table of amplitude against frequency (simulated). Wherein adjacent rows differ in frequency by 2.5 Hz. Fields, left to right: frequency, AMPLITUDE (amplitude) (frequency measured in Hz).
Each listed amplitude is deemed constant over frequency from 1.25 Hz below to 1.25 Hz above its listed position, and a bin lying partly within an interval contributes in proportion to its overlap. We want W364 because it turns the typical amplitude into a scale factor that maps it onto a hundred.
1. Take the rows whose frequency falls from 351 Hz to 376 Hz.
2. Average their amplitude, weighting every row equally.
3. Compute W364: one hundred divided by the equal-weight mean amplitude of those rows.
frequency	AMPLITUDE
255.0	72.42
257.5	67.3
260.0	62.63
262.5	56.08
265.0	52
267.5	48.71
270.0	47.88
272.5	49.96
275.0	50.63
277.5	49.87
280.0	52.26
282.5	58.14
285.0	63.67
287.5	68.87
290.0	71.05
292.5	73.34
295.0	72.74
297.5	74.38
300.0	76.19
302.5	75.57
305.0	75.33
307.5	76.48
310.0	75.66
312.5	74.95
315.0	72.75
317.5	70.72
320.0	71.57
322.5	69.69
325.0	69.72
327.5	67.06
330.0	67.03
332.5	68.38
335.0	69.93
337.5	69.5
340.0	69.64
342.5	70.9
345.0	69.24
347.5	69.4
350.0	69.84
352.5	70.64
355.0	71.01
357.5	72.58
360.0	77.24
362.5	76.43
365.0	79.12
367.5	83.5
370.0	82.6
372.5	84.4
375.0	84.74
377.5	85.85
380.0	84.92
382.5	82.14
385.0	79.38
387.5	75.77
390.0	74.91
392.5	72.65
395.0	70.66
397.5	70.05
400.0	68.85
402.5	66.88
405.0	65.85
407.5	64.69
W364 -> 1.28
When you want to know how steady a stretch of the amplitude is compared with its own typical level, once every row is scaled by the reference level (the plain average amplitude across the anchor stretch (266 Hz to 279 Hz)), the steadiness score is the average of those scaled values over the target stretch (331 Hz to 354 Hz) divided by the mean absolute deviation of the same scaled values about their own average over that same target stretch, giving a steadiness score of 129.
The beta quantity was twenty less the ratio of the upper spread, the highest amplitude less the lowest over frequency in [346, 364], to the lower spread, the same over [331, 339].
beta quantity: 14.94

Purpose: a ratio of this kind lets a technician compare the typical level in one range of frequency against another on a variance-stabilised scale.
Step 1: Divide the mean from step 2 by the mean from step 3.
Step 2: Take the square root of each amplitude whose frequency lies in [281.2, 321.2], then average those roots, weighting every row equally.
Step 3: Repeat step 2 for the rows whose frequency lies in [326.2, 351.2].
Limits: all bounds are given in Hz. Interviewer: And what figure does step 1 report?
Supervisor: 1.02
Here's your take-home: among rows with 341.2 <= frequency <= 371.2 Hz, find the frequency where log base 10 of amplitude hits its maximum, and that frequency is 367.5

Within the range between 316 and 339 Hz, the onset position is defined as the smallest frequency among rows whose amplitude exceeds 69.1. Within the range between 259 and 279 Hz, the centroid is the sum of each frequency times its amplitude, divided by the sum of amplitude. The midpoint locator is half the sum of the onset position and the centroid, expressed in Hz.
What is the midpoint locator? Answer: 292.9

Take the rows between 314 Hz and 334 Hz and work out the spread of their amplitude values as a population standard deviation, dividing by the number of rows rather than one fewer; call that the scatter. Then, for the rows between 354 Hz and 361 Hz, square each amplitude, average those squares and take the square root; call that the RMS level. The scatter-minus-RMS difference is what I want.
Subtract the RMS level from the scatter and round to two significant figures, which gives -72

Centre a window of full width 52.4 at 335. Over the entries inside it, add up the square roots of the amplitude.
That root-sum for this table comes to 177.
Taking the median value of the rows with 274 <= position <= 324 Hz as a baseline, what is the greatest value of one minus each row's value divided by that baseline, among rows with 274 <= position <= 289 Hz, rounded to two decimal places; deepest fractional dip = 0.31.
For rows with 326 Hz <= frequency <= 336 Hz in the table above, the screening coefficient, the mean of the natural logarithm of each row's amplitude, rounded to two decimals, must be 4.22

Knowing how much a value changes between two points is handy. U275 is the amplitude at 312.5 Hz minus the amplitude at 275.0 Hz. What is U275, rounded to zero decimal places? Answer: 24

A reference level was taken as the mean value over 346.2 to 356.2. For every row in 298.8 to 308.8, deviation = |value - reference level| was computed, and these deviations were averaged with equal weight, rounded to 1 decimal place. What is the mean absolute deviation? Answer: 5.7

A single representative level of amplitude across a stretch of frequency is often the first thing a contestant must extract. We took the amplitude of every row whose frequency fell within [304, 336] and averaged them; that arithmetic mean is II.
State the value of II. 71.5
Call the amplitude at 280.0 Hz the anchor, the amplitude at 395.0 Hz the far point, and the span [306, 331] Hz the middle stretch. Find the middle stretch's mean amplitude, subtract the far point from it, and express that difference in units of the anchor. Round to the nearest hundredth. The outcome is 0.02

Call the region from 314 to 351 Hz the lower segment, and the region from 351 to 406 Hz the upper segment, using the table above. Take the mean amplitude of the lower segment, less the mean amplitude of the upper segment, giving -6.7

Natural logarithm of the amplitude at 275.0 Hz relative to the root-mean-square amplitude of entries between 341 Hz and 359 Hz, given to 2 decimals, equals -0.33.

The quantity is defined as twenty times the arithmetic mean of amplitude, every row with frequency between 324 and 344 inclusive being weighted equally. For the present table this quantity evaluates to 1380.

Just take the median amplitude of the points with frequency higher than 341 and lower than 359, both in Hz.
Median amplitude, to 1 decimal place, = 70.6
